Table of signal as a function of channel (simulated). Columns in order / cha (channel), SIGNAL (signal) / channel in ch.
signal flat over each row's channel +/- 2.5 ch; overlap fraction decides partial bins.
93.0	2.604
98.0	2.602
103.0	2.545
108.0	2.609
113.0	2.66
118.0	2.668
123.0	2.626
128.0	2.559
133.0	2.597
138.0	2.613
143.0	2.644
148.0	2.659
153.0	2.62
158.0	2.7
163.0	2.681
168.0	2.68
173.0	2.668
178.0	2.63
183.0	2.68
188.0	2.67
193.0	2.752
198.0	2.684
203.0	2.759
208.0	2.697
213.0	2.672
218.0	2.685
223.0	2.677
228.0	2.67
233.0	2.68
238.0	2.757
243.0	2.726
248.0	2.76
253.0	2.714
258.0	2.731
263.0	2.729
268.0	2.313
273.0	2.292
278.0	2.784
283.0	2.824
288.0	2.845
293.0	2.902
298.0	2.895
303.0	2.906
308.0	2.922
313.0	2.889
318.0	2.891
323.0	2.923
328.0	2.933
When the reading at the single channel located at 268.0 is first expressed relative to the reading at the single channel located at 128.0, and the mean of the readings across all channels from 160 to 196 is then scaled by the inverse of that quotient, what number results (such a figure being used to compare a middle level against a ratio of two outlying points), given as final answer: 2.97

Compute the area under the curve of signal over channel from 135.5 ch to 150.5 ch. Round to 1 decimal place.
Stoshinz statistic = 39.6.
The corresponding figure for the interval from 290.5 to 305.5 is 43.5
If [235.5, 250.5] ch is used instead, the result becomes 41.2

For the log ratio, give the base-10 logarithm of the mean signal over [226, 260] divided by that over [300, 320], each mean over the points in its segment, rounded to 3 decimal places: -0.028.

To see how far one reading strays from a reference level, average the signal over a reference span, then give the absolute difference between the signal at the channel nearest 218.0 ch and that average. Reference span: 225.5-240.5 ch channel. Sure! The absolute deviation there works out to 0.02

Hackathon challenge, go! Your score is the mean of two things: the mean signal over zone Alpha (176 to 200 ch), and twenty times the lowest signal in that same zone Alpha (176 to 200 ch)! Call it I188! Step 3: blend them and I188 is 27.6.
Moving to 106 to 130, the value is 26.9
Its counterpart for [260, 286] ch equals 24.2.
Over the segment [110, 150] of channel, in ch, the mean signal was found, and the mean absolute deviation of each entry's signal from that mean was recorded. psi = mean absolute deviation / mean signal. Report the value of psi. 0.0112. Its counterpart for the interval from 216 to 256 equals 0.0113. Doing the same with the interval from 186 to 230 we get 0.0098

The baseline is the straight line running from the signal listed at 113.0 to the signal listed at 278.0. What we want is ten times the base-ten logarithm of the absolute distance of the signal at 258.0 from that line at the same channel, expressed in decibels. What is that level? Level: -14.2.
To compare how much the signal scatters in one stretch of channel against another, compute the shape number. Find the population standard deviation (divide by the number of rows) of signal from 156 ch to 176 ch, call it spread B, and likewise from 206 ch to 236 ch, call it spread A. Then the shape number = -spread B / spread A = -1.27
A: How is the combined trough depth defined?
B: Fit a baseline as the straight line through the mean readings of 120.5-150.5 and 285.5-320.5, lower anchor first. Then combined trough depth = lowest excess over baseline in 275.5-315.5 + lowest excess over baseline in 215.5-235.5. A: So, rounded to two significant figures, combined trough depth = -0.17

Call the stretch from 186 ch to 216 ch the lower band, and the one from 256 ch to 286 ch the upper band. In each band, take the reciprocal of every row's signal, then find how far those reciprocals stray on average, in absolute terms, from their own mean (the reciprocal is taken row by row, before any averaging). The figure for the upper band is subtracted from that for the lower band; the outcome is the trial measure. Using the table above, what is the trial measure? -0.028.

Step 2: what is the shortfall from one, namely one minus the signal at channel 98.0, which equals -1.60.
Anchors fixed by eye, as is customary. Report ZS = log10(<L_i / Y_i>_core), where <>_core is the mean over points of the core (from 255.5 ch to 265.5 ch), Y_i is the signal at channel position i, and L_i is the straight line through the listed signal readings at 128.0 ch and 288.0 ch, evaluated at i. 0.010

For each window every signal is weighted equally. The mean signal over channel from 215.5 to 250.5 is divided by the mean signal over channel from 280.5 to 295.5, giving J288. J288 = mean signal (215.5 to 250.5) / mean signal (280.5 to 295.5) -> 0.95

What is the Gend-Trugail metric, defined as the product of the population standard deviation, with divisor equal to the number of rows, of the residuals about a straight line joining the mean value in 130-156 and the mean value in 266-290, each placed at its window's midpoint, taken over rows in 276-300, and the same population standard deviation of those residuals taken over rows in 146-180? 0.0012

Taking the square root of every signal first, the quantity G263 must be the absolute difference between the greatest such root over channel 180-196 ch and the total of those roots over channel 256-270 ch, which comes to 3.17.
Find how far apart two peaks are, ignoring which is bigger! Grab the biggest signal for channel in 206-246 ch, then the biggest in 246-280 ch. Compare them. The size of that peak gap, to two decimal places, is 0.03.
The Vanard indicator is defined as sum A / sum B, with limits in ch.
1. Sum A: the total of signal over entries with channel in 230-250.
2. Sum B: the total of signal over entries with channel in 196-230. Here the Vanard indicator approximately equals 0.58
